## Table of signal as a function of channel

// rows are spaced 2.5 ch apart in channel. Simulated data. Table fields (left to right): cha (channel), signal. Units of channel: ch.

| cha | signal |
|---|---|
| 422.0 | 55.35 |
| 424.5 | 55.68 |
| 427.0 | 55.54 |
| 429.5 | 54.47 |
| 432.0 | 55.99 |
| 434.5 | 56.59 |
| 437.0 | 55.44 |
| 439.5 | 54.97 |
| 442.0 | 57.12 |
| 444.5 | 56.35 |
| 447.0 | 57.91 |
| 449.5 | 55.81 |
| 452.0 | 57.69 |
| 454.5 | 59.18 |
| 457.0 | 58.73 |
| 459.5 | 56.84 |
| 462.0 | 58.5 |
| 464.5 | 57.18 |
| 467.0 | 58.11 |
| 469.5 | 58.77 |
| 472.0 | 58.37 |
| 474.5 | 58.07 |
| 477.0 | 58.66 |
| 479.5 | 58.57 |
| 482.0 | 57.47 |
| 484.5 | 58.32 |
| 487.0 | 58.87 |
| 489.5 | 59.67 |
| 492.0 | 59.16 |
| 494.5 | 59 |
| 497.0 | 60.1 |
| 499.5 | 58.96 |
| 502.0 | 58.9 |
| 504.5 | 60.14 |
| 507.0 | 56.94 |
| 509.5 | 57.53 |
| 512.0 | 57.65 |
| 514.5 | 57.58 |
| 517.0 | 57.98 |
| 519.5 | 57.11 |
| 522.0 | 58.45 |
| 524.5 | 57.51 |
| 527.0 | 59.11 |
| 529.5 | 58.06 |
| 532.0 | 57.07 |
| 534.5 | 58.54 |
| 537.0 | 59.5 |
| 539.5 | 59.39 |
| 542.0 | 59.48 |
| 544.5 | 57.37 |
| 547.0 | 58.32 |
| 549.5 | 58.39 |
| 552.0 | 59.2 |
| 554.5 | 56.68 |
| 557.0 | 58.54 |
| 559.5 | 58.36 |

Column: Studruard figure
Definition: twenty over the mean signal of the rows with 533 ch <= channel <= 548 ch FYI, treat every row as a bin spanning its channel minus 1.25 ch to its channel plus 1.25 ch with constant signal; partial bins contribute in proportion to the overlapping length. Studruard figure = 0.340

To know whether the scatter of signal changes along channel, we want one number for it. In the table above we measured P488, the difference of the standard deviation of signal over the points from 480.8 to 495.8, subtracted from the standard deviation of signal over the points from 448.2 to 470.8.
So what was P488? 0.33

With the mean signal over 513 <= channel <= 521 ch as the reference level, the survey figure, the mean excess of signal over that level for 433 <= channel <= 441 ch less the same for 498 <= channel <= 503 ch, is -3.3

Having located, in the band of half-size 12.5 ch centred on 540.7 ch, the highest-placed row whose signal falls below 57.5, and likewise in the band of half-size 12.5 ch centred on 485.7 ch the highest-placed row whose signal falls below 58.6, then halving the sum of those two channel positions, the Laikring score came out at 514.5 ch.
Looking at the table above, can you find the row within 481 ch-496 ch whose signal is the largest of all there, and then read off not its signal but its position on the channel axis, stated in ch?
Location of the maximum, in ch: 489.5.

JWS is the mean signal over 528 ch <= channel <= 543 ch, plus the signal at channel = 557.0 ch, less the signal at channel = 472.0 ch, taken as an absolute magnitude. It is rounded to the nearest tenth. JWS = 58.8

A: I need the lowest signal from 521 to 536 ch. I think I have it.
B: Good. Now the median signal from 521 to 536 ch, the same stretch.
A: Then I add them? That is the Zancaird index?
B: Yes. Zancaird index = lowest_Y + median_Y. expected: 115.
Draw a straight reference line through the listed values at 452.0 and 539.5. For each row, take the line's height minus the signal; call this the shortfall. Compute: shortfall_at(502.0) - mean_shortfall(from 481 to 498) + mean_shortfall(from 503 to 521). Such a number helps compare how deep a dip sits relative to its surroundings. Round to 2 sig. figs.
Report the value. 1.3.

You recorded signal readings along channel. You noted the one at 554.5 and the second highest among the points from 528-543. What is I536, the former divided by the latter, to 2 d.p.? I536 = 0.95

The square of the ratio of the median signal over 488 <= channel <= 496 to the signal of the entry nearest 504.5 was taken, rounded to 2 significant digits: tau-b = 0.97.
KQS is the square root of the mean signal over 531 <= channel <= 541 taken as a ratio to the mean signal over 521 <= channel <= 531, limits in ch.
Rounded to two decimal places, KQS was 1.00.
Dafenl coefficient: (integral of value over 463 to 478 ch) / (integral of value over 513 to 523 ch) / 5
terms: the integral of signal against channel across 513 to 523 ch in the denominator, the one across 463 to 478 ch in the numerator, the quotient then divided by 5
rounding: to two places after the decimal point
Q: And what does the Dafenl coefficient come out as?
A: 0.30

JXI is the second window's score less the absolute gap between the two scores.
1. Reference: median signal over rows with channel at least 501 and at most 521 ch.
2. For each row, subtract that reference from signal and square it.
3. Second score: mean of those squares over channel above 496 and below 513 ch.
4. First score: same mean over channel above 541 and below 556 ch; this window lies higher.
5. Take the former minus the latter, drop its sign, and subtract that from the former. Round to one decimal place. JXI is 1.3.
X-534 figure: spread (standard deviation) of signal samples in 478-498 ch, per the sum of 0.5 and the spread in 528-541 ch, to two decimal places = 0.54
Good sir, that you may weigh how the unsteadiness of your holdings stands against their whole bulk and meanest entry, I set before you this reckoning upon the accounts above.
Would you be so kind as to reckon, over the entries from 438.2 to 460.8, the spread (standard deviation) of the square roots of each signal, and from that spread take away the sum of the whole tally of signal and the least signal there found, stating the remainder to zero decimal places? -569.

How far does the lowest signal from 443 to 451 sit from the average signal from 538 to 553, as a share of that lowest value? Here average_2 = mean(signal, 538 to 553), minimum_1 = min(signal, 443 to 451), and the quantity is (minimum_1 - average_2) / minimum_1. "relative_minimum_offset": -0.052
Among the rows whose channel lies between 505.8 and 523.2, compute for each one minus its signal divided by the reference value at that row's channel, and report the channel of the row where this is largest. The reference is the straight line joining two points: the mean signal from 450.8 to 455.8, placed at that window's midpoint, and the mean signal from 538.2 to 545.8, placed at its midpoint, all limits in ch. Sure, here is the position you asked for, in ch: 507.0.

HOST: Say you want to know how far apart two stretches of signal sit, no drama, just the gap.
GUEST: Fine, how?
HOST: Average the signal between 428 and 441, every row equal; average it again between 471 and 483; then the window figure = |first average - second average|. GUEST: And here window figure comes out 2.7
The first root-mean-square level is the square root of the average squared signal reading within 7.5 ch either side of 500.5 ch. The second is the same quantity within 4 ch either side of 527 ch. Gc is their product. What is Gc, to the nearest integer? 3437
